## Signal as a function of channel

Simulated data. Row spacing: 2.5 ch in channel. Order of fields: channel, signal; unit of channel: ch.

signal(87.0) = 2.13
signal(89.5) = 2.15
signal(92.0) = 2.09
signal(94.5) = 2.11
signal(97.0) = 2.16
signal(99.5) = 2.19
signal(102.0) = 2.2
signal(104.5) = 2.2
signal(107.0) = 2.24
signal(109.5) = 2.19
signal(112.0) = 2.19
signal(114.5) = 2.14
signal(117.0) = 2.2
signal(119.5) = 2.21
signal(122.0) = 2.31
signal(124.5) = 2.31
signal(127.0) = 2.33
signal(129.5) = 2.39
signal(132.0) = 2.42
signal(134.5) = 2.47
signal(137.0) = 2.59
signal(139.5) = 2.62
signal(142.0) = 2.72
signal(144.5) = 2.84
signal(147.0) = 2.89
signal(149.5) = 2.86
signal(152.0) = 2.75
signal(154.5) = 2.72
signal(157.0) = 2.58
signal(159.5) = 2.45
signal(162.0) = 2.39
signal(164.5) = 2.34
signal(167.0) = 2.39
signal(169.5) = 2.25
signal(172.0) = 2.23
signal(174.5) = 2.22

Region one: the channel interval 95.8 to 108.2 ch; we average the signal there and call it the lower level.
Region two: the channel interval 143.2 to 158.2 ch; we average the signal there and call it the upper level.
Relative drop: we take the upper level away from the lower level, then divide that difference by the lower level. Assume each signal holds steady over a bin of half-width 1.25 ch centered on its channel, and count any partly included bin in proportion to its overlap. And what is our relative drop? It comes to -0.26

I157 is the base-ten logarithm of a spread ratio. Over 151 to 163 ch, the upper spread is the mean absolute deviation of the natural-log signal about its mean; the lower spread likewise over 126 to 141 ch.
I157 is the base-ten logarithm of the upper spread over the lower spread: 0.13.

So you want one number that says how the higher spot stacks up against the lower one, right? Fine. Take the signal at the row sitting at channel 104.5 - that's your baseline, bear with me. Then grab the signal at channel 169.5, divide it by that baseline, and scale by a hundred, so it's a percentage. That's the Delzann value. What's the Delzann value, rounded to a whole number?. 102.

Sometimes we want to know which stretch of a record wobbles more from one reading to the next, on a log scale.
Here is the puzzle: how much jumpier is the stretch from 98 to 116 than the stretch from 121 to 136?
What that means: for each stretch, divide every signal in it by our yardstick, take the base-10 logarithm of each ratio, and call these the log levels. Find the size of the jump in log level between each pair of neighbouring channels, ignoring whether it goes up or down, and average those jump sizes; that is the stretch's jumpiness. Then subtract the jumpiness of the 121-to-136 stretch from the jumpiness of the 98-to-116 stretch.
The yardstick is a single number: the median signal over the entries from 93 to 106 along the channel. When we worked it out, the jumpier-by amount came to -0.001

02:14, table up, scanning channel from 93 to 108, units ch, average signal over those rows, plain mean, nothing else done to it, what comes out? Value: 2.18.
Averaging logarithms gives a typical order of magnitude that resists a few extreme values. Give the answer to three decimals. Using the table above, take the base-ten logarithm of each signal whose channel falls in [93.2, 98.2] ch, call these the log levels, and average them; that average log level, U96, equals 0.329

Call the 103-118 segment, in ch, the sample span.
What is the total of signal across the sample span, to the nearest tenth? 13.2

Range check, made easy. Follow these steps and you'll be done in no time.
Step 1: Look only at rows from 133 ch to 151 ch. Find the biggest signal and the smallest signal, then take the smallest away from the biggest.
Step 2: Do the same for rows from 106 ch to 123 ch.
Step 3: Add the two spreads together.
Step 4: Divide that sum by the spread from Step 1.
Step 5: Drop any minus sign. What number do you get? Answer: 1.40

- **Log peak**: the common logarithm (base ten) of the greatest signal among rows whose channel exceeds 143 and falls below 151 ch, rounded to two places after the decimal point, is 0.46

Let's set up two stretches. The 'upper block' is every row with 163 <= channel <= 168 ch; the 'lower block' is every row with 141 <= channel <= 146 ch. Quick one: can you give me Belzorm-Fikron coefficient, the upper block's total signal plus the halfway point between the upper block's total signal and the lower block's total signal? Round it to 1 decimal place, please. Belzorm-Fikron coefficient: 9.9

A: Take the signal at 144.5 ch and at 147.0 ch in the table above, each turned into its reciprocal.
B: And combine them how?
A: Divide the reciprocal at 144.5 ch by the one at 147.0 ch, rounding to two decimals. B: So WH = 1.02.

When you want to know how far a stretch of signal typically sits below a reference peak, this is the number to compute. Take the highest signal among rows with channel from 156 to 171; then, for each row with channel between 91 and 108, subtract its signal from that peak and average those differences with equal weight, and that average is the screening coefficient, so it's 0.41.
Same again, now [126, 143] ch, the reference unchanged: 0.07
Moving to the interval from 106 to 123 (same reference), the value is 0.37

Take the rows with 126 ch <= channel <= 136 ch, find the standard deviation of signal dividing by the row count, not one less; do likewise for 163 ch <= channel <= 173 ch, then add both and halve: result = 0.058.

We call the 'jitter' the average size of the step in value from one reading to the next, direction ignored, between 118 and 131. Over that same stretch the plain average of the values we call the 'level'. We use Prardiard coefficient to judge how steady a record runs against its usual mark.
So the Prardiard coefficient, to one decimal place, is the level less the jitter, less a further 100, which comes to -97.7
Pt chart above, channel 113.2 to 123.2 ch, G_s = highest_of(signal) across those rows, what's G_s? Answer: 2.31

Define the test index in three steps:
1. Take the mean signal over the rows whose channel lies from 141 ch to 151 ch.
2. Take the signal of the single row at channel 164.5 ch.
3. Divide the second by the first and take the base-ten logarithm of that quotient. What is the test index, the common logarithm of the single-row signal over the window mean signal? -0.082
